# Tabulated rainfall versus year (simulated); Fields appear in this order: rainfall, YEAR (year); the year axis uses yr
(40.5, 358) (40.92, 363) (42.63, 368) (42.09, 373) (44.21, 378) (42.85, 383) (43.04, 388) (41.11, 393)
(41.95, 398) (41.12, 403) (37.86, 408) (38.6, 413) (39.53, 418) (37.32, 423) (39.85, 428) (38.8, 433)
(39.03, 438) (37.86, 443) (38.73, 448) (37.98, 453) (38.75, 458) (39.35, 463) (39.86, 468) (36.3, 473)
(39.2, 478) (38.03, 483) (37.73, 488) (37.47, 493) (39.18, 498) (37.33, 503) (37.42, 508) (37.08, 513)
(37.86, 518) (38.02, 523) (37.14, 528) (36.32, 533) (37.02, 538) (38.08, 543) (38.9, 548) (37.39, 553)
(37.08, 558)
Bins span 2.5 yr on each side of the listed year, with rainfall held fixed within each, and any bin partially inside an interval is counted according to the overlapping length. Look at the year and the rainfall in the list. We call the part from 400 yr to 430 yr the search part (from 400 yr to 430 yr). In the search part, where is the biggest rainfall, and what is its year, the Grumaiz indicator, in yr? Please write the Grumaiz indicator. 403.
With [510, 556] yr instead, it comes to 548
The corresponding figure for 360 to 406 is 378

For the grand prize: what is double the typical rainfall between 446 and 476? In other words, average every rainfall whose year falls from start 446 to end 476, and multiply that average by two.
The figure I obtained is 77.0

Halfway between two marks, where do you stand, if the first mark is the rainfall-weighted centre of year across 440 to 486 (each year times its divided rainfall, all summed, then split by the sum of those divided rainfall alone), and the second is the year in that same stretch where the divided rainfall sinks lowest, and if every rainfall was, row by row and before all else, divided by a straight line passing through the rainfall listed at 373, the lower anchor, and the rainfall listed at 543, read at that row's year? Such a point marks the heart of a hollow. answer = 468.0 yr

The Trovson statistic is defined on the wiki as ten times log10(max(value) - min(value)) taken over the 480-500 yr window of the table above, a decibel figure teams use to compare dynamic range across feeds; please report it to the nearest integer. 2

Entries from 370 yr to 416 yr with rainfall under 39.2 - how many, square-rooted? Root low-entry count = 1.4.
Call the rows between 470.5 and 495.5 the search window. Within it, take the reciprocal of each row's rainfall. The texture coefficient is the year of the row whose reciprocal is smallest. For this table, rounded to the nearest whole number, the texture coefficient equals 478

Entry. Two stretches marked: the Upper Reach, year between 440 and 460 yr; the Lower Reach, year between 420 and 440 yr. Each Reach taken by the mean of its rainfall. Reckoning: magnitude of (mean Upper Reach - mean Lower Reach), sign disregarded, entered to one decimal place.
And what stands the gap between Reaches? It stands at 0.4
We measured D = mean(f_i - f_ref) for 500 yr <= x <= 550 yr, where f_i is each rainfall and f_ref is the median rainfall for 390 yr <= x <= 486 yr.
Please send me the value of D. -1.3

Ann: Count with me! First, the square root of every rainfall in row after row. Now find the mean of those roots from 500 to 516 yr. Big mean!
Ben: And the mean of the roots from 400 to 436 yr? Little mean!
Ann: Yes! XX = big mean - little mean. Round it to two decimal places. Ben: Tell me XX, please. -0.14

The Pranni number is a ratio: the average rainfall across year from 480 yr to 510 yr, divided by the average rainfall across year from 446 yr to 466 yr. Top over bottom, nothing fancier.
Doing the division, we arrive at 0.98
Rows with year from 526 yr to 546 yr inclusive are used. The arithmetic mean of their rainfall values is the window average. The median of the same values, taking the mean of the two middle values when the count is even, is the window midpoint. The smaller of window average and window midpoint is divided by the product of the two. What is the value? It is 0.0269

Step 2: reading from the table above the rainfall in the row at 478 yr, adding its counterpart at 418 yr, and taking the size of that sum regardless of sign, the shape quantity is 78.7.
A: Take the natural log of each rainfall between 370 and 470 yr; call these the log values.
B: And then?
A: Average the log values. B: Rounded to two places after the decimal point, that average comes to 3.69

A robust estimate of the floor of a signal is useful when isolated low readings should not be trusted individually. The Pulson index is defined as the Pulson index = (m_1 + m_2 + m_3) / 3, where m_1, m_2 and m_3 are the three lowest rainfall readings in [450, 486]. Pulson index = 37.4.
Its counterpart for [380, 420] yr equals 38.7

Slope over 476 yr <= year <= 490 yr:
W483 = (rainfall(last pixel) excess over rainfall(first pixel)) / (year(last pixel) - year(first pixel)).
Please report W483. -0.15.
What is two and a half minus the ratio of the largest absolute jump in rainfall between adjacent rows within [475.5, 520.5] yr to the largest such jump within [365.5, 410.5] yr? 1.9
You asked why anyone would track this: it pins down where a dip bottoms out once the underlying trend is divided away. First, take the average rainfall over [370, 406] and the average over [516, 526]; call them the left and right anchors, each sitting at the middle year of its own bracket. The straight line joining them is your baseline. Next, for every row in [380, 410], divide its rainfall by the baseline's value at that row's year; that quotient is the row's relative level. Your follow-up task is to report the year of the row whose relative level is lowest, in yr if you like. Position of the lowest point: 408 yr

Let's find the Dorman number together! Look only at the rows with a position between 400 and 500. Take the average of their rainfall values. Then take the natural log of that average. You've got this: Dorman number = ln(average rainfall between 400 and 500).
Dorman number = 3.65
